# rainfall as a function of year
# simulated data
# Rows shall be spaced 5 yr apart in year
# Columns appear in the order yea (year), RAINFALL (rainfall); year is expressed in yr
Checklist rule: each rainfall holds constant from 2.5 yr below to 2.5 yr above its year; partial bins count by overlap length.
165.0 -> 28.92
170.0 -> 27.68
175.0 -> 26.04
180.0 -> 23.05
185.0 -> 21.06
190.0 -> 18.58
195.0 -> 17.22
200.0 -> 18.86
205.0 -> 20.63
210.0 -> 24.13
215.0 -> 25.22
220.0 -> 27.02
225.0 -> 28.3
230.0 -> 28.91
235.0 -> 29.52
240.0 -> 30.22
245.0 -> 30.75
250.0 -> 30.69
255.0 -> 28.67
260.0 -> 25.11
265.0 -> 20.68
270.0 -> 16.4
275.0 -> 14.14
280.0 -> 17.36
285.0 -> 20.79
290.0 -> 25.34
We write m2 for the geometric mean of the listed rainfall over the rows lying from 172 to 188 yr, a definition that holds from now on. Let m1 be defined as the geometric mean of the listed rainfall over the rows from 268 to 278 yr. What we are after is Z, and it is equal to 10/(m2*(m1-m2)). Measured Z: -0.053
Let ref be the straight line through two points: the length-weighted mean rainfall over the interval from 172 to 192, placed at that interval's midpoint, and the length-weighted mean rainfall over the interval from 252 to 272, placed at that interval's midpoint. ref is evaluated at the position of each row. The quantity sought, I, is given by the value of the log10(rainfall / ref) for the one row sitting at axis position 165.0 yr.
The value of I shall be 0.113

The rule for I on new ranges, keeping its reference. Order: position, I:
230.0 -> 0.103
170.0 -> 0.094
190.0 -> -0.083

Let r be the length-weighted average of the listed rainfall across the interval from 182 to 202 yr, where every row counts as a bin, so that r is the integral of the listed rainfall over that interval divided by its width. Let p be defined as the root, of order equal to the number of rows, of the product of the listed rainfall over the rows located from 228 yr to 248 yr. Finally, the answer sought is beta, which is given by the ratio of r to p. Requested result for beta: 0.64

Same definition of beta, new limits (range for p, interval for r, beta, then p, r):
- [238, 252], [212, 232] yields 0.89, 31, 27.2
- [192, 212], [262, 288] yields 0.91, 20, 18.2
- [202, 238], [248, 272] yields 0.93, 26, 24.3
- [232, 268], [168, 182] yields 0.92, 28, 25.6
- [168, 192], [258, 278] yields 0.82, 23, 18.9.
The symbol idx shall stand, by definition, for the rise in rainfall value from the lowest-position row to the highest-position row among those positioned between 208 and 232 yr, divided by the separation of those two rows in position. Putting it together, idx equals 0.2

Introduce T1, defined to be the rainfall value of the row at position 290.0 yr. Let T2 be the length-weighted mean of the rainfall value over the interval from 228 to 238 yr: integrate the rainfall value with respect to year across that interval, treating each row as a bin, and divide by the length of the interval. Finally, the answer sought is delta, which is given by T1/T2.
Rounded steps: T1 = 25.34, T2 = 29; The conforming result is 0.9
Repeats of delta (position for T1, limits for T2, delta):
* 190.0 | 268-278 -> 1.2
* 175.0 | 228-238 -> 0.9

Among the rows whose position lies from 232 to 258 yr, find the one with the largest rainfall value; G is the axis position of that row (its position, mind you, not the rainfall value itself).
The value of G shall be 245.0 yr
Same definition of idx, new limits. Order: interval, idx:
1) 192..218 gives 0.4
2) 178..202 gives -0.2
